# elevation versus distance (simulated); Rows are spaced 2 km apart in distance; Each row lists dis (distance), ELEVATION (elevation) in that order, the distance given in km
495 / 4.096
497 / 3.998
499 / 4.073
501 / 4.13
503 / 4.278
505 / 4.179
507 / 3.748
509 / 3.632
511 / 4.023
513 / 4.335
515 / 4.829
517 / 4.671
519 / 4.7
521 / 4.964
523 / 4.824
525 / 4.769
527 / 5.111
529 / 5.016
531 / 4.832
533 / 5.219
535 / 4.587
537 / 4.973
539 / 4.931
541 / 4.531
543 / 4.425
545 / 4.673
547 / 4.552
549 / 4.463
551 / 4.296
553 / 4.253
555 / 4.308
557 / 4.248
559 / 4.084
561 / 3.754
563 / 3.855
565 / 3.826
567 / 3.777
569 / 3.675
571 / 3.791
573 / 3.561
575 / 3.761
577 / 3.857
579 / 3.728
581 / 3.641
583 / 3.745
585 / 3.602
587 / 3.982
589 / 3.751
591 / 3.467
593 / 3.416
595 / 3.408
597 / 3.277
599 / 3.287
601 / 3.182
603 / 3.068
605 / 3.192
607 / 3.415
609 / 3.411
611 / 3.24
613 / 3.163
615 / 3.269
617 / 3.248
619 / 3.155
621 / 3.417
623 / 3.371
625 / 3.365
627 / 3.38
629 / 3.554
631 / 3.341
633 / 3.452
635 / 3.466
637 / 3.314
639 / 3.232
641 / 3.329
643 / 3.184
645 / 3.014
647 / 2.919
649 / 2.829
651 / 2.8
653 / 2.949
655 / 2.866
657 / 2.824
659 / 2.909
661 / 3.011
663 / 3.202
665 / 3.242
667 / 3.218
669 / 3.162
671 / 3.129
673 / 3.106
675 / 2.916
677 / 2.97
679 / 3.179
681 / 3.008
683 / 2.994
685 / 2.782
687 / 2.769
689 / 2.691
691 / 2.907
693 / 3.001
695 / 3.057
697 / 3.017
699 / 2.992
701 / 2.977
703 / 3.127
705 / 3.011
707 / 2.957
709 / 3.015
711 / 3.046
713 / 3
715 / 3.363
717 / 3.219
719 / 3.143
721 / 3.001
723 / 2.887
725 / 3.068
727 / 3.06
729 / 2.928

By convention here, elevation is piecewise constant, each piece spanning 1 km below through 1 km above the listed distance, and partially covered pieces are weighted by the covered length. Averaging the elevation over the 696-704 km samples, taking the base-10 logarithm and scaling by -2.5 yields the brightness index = -1.20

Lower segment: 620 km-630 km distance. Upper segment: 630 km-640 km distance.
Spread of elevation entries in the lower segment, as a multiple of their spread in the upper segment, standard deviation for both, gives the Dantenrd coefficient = 0.8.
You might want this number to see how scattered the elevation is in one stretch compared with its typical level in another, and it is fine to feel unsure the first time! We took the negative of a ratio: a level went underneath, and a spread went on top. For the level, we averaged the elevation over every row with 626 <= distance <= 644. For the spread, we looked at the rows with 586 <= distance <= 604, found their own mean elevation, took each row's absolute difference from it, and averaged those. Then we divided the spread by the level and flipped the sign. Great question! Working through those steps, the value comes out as -0.06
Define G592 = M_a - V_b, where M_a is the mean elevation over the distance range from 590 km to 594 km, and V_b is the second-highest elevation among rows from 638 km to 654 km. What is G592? 0.2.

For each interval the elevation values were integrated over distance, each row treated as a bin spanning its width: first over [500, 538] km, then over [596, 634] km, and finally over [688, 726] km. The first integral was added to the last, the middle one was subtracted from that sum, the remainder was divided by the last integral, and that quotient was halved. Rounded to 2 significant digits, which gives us 0.71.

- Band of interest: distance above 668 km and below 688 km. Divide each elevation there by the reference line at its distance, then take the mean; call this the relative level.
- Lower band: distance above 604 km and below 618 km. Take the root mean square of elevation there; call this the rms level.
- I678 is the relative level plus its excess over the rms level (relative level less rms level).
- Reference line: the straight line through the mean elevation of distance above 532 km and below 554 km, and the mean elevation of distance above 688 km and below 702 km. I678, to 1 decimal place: -1.4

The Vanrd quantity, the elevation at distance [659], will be 2.909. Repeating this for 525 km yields 4.769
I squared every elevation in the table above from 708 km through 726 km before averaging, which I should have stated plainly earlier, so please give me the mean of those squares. 9.5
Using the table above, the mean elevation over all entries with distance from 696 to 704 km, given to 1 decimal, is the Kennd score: 3.0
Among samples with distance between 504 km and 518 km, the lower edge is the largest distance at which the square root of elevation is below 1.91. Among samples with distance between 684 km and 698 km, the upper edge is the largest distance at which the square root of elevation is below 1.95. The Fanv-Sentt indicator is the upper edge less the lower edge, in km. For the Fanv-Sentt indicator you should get 188 km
